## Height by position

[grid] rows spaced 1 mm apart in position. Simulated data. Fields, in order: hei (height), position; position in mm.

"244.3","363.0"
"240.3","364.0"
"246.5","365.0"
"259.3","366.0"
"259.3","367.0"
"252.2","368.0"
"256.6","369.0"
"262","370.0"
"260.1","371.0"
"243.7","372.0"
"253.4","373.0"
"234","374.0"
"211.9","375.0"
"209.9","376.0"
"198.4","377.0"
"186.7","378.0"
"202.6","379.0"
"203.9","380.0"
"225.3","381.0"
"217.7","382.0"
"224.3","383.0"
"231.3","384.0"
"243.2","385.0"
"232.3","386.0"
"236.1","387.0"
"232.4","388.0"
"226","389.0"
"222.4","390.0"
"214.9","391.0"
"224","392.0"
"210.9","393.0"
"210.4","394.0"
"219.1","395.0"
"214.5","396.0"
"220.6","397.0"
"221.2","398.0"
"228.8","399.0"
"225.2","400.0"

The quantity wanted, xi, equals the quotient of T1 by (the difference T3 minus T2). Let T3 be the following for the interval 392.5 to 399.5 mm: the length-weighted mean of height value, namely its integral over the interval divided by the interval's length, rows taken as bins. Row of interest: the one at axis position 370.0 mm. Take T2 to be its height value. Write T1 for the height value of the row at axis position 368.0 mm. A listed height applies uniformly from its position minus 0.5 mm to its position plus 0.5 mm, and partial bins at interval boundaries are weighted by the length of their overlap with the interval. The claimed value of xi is -6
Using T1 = 252.2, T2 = 262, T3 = 217.9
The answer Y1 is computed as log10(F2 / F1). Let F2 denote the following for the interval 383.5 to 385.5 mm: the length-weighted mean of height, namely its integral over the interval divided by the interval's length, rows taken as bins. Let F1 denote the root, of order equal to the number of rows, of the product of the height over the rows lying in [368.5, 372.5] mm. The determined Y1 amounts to -0.032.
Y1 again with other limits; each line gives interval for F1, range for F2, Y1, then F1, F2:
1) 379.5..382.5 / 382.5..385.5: 0.034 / 215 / 233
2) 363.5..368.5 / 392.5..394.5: -0.077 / 251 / 211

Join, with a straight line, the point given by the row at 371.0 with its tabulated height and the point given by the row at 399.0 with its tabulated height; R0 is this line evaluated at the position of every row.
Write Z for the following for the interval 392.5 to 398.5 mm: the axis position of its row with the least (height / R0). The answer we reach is 393.0 mm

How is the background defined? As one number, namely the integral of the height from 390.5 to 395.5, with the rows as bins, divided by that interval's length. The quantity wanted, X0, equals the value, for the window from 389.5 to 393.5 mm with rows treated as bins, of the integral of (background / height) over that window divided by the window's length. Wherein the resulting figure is 0.99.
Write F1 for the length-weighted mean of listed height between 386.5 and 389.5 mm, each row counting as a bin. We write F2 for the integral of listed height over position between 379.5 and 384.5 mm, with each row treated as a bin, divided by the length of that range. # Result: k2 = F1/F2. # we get 1.05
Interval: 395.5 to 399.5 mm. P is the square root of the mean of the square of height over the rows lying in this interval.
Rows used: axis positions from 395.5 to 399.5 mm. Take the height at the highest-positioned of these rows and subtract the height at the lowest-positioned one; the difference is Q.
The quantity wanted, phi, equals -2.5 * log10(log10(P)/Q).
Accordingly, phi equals 2.0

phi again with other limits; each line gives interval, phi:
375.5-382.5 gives 1.3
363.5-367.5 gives 2.2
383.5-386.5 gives -0.9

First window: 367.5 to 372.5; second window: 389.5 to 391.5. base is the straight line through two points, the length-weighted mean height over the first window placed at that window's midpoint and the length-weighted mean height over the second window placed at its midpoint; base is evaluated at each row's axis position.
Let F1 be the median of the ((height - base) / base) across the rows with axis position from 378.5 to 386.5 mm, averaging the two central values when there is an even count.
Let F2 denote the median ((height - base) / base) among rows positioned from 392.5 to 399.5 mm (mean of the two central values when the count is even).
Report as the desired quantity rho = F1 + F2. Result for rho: 0.002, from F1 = -0.04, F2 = 0.04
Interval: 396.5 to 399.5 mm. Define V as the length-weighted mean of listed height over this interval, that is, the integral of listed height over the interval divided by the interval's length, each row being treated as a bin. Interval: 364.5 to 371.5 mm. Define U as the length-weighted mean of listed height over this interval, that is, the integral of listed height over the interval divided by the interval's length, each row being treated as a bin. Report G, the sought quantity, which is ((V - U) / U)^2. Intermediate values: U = 257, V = 224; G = 0.017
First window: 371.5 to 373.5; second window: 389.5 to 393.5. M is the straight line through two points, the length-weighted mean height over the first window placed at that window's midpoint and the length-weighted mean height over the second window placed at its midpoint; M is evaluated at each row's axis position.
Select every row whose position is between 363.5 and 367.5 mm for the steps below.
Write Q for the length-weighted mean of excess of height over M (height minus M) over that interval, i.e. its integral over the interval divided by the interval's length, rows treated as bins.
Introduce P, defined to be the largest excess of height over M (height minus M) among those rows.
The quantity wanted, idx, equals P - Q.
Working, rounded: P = 2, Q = -8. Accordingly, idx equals 10.4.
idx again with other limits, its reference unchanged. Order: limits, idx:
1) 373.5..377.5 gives 18.0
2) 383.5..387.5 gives 6.7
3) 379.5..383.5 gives 8.9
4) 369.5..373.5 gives 4.8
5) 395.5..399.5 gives 9.9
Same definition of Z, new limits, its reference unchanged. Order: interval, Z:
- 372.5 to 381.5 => 378.0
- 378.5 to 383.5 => 379.0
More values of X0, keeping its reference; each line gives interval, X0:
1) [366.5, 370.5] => 0.84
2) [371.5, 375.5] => 0.92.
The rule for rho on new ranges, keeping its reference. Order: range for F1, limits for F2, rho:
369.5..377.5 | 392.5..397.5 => -0.016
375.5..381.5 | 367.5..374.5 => -0.147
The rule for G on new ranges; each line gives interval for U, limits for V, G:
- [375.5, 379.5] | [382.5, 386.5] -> 0.028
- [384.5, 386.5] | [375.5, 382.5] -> 0.017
